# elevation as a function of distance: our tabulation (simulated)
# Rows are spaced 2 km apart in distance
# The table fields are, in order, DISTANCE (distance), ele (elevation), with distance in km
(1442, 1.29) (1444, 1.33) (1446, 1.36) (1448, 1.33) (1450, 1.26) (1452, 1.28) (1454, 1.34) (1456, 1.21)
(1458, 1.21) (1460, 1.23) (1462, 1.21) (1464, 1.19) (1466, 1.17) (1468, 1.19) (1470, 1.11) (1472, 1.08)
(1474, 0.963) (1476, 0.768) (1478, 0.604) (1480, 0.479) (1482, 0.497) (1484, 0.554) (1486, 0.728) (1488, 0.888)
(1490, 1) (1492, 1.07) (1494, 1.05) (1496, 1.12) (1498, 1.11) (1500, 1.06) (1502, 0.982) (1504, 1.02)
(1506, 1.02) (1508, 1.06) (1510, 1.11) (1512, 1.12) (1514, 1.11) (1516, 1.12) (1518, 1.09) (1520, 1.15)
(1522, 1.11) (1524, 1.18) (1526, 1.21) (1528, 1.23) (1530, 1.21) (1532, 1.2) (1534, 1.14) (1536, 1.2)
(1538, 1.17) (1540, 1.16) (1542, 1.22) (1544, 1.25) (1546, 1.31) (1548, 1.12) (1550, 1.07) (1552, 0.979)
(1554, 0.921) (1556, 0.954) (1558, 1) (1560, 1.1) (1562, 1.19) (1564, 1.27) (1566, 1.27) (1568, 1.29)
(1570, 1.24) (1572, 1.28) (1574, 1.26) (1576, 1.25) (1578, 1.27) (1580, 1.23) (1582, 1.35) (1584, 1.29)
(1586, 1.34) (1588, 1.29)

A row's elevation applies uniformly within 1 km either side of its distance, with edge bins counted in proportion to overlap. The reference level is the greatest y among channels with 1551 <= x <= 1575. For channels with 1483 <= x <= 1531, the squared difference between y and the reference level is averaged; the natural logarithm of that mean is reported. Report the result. -2.6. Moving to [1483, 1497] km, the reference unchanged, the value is -1.7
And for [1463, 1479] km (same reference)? -2.1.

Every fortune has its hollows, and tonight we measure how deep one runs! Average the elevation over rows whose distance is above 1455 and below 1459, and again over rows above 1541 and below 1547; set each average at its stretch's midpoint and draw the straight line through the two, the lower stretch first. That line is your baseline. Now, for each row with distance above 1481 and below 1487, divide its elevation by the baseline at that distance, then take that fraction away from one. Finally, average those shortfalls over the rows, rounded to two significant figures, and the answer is 0.52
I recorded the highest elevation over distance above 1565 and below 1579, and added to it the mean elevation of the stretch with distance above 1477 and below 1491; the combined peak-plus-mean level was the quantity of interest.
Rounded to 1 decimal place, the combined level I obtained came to 2.0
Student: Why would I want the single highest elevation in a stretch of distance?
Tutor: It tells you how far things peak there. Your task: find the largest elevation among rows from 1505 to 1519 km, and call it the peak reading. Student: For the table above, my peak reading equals 1.12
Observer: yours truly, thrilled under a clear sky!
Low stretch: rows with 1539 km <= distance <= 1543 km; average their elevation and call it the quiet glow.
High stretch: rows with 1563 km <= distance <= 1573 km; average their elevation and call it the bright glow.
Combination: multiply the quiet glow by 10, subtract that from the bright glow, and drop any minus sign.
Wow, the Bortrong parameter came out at 10.6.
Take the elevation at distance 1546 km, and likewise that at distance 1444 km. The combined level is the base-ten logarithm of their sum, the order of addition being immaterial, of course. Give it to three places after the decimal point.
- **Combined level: 0.422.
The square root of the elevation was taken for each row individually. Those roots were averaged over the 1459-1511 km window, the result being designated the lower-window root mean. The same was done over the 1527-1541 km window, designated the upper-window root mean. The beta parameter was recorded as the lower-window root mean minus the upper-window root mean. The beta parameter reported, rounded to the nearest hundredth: -0.11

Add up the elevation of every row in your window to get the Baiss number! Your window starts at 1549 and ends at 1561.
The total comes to 6.0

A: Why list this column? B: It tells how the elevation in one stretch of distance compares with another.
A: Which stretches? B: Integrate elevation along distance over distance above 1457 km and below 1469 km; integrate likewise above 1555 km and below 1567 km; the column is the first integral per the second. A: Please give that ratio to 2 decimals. 1.06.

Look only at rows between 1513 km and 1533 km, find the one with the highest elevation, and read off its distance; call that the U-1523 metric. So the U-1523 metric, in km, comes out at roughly 1528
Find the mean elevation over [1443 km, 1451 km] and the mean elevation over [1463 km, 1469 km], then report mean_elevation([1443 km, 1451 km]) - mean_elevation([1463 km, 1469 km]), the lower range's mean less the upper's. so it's 0.14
